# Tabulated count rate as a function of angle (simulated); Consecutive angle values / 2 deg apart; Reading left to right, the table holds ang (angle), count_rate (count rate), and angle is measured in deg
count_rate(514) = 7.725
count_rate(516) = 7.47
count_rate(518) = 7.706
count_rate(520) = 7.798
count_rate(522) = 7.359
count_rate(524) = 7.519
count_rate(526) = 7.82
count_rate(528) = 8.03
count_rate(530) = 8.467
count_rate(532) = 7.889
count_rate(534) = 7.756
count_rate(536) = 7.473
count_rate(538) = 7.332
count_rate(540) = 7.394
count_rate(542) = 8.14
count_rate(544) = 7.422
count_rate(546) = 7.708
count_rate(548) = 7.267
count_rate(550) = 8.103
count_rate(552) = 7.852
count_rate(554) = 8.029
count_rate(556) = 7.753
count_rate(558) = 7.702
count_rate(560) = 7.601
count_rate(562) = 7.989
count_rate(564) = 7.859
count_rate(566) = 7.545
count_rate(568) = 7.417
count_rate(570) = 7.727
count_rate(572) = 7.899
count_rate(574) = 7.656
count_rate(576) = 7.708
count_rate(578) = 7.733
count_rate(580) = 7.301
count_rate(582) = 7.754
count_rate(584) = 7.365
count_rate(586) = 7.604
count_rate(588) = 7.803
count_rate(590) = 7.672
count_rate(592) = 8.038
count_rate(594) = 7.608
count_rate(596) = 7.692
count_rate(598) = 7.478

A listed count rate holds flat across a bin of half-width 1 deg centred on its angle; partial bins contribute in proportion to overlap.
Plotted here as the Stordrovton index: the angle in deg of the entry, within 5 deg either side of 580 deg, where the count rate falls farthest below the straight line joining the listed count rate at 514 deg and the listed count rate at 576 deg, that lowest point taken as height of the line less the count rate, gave 580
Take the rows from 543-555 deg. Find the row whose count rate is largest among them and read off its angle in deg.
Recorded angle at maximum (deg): 550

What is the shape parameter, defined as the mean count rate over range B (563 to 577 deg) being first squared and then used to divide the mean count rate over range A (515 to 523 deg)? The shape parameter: 0.128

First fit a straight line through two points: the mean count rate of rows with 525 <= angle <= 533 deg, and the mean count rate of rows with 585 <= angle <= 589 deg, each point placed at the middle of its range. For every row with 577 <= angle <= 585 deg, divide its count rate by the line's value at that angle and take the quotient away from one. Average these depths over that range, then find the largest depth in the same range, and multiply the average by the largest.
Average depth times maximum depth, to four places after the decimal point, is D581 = 0.0015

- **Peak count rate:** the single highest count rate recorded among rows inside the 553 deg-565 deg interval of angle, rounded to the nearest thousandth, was 8.029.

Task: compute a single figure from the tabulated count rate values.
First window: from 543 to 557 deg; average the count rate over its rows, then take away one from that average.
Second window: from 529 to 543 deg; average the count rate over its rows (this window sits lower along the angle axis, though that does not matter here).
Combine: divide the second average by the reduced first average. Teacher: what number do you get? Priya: 1.155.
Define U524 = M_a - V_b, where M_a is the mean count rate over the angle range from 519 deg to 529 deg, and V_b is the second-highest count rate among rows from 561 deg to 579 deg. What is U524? -0.2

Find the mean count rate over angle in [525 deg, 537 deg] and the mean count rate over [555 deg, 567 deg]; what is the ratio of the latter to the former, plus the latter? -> 8.72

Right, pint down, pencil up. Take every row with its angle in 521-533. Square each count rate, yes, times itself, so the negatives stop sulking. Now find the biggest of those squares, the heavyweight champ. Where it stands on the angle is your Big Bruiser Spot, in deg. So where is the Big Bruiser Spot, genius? 530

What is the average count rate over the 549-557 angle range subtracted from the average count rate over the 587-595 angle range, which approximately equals -0.15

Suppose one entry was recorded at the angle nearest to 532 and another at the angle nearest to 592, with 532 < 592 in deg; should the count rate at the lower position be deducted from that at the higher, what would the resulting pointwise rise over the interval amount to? 0.15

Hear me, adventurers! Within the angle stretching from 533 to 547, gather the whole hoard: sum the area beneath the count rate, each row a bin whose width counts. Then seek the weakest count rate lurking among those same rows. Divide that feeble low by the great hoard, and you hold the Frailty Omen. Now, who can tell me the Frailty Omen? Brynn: 0.0689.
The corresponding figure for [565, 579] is 0.0691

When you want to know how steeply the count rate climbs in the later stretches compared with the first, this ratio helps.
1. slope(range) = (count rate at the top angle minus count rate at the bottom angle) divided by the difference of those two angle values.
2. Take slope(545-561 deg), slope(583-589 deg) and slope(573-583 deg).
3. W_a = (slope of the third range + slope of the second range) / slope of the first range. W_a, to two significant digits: -16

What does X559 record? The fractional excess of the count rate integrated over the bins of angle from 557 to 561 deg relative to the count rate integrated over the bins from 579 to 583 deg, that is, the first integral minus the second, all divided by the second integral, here 0.016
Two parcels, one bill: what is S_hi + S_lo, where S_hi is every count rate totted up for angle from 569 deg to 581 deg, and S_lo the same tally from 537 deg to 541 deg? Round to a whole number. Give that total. 61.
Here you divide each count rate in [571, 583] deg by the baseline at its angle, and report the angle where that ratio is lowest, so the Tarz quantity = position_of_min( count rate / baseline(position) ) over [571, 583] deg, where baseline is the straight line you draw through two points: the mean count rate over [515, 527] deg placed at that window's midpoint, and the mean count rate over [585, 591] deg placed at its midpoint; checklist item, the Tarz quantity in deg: 580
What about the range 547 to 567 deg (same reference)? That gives 548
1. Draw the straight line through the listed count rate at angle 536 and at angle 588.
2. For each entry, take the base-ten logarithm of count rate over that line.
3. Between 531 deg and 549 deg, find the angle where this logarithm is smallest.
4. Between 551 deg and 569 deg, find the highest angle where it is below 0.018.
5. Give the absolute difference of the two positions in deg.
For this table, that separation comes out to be 20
